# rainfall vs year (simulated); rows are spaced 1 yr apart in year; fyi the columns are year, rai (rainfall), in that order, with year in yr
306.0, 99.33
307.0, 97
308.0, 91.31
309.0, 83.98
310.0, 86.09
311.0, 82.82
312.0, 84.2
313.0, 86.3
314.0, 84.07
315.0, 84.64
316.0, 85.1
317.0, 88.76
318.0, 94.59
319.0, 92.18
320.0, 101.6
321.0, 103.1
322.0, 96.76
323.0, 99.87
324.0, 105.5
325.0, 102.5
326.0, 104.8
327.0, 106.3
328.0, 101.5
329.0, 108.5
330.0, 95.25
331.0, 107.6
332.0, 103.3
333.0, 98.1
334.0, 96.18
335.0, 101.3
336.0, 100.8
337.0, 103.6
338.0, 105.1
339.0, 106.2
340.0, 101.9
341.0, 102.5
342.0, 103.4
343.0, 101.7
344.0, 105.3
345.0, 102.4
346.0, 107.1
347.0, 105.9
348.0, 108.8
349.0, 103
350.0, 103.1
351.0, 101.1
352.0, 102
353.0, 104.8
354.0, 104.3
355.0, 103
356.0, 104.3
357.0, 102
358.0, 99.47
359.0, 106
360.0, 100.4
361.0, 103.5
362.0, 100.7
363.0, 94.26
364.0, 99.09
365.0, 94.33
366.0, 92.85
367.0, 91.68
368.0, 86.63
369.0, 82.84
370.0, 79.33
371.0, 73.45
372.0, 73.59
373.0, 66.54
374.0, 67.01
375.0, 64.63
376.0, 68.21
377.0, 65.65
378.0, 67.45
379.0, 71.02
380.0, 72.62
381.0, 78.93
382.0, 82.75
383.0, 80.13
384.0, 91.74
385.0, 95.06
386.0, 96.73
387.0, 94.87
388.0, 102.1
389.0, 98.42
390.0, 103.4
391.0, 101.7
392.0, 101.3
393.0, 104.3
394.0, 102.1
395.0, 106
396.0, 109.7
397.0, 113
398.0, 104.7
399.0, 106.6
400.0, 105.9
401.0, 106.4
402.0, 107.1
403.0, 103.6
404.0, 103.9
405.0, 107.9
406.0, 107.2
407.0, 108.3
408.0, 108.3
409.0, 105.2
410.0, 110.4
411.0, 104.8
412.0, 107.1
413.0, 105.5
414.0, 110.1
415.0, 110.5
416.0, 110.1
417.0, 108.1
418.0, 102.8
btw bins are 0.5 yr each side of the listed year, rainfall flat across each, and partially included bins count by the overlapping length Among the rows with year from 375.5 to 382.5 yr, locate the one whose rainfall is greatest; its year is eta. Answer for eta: 382.0 yr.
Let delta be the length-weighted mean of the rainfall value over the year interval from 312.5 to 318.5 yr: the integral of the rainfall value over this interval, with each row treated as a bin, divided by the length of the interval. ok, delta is 87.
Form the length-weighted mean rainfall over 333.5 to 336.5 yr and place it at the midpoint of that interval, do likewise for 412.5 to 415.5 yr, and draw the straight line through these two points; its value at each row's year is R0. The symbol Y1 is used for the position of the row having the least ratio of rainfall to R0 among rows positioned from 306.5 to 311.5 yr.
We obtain 311.0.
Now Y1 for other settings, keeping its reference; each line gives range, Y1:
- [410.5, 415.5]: 411.0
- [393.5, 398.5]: 394.0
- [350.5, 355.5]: 351.0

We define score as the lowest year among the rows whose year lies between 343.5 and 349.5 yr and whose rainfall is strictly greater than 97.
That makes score 344.0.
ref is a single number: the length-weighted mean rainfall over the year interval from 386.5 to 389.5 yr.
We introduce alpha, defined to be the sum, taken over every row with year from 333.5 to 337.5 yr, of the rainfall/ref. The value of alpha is 4.08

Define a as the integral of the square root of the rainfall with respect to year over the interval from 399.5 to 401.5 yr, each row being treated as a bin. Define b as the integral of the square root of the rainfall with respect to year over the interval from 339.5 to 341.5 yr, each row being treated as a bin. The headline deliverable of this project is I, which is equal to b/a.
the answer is 0.98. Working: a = 20.6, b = 20.2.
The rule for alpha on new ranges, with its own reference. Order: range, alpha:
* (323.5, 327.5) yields 4.26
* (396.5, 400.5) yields 4.37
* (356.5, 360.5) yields 4.14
